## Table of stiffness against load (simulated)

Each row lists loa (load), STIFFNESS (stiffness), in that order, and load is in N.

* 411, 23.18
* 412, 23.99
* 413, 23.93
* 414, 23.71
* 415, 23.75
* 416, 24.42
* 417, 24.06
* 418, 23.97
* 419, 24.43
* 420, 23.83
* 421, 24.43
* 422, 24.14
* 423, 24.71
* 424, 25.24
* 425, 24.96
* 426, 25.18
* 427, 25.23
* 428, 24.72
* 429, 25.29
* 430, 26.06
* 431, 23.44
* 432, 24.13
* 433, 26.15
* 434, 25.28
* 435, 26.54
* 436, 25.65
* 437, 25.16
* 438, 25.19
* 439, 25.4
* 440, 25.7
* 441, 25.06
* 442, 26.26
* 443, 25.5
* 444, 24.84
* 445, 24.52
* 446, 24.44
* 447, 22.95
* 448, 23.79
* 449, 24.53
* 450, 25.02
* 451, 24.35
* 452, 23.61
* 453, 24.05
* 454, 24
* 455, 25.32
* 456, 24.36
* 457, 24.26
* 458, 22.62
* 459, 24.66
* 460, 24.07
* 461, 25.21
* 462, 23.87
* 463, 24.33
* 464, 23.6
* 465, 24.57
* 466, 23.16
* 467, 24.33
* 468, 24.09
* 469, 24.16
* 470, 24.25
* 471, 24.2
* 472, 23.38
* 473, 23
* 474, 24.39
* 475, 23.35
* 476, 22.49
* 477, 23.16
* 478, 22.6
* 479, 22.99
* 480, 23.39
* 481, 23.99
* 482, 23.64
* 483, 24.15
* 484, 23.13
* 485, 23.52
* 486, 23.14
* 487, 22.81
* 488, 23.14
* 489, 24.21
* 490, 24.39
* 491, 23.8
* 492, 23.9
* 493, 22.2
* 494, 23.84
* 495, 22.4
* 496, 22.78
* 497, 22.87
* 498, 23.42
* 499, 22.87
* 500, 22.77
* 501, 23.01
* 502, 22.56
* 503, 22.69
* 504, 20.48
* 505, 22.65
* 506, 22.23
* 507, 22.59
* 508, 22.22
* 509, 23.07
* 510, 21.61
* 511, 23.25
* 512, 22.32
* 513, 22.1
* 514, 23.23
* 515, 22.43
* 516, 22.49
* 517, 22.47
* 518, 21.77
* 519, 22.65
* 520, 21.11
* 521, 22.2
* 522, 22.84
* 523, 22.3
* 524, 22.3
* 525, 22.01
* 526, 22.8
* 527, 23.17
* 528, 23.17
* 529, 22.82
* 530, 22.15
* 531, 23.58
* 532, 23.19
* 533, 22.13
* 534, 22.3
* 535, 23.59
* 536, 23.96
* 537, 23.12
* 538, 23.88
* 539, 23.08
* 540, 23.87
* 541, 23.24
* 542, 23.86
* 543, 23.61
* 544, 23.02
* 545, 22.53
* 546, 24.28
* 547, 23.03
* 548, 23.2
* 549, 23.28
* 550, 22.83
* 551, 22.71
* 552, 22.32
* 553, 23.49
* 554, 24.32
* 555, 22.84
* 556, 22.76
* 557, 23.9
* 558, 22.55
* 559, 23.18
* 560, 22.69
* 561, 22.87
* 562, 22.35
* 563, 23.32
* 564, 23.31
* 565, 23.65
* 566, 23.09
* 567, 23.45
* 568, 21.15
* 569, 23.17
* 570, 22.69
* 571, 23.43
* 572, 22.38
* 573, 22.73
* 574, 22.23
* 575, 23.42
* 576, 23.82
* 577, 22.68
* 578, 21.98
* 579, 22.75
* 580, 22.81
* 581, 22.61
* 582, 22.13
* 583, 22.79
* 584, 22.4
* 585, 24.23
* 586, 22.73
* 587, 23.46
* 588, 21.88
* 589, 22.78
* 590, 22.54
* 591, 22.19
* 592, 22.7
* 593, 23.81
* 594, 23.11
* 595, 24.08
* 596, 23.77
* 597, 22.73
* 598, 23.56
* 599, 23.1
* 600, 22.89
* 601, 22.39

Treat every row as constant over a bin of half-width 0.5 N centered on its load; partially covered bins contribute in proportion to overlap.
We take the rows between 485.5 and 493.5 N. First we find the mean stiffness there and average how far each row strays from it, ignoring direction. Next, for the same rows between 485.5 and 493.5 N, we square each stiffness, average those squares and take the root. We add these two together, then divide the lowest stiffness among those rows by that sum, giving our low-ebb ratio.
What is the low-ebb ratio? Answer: 0.92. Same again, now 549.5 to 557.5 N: 0.94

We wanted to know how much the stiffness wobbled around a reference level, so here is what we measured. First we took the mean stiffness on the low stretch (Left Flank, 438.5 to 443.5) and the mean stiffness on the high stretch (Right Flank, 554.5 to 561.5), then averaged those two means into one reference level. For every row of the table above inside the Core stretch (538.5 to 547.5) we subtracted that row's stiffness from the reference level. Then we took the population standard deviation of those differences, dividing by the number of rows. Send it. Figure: 0.52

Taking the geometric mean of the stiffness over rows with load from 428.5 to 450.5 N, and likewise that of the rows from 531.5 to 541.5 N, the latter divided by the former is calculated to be 0.93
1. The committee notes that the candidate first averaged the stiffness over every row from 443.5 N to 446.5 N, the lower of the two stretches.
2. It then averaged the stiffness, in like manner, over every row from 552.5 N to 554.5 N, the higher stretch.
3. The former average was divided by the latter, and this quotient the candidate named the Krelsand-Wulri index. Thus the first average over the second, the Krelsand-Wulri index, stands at 1.03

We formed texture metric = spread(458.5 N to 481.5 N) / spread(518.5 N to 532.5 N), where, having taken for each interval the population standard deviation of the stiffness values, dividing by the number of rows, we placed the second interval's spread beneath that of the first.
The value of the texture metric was 1.12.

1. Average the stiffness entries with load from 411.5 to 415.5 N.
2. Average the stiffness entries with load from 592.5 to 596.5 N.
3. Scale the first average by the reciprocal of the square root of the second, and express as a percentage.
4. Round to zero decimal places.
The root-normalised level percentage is 490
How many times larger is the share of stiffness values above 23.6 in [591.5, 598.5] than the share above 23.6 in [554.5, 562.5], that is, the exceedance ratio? 3.4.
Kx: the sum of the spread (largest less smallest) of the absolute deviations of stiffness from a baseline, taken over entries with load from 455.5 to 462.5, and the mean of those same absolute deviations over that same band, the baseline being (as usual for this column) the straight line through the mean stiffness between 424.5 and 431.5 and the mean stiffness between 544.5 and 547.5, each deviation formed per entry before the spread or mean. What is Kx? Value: 2.4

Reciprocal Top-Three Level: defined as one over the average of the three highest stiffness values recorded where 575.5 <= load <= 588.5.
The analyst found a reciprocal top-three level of 0.0420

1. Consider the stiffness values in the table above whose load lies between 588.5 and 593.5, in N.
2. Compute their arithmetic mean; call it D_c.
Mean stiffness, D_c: 22.8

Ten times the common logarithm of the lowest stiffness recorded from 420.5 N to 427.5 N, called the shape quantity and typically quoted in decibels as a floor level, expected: 13.8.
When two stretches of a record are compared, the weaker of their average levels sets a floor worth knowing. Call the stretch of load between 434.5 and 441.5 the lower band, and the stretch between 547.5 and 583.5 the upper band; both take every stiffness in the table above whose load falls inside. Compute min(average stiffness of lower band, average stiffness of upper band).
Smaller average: 22.9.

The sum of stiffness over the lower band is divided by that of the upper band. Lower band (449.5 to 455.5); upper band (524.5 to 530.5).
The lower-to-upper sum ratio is 1.08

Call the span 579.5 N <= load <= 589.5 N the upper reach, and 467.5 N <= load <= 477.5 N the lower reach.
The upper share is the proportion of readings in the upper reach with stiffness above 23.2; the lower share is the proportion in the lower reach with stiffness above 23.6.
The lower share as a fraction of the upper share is 2.5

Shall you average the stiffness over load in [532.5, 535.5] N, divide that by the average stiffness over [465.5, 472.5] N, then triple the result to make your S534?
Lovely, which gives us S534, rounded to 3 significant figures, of 2.84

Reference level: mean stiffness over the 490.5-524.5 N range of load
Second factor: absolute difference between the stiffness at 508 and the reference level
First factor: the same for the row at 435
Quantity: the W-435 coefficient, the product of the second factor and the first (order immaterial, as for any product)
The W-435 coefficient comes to 1.4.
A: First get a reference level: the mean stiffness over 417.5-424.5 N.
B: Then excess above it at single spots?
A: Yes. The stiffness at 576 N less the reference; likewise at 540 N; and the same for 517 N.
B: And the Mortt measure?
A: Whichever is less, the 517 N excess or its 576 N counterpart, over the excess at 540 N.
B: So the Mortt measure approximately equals 3.7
